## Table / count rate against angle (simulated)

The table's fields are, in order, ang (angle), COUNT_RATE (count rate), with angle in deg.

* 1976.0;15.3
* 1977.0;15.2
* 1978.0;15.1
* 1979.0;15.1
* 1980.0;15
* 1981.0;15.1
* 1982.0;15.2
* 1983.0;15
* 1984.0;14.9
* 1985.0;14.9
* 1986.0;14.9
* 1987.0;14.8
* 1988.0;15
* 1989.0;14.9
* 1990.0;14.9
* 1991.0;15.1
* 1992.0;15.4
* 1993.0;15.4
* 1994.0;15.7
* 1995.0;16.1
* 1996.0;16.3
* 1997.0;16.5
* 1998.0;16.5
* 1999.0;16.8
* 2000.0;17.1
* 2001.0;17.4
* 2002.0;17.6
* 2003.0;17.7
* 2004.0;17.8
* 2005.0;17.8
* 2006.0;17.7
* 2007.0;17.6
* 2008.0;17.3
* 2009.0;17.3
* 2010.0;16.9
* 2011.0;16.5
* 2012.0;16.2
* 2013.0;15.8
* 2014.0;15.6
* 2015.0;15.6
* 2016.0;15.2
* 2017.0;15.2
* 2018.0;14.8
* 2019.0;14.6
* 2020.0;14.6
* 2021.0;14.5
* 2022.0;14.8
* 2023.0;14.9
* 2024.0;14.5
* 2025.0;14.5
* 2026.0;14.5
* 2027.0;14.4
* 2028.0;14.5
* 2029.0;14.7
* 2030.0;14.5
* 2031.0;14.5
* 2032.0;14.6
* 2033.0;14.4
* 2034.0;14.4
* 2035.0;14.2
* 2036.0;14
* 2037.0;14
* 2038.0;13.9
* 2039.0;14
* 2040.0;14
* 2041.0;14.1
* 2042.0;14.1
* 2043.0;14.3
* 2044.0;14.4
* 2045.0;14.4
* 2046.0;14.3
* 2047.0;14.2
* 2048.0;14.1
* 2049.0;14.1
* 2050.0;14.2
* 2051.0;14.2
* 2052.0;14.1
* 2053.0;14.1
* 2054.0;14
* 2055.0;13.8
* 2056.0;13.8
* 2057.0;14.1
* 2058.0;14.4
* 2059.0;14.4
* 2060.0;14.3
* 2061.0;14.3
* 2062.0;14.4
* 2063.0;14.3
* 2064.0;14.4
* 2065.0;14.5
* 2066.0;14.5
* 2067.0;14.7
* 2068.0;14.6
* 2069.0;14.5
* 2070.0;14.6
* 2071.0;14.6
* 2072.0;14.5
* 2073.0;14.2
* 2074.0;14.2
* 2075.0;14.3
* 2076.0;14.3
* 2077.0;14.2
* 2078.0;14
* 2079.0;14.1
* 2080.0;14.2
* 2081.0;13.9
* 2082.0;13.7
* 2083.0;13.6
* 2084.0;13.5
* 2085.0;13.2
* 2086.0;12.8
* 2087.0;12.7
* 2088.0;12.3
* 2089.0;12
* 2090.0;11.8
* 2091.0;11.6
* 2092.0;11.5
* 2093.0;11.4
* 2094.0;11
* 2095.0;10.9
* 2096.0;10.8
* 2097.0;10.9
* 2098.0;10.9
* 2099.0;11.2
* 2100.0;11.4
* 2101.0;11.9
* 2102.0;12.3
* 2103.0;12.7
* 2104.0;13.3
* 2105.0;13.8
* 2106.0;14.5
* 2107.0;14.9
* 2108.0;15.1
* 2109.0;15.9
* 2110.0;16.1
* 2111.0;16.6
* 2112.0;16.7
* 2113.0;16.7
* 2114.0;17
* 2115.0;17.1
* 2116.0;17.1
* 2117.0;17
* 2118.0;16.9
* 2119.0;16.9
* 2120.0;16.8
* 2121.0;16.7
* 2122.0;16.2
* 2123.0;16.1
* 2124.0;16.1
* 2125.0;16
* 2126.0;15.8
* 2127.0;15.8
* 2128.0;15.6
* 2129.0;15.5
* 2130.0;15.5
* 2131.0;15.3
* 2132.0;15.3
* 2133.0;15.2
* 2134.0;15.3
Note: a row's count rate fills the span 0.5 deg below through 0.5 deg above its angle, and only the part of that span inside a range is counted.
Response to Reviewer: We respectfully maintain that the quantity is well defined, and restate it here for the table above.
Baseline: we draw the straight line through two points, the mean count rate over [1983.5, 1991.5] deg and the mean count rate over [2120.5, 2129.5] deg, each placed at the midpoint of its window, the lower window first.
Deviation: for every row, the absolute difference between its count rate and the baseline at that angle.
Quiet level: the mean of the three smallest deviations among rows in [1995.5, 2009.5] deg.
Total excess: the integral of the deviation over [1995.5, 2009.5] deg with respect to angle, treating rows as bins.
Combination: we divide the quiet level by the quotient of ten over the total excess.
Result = 4.4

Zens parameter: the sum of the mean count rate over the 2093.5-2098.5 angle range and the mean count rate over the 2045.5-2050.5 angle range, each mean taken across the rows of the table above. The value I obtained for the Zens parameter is 25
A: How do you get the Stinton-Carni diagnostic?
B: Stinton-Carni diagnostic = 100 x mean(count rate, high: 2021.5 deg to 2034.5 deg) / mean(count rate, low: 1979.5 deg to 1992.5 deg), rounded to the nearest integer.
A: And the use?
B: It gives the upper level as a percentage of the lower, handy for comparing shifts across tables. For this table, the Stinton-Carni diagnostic 97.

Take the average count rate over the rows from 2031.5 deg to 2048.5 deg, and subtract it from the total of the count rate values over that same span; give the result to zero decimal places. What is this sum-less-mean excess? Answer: 227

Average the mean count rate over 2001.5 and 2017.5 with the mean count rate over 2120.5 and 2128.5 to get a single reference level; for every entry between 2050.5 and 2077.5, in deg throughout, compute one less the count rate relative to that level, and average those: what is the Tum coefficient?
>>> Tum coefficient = 0.127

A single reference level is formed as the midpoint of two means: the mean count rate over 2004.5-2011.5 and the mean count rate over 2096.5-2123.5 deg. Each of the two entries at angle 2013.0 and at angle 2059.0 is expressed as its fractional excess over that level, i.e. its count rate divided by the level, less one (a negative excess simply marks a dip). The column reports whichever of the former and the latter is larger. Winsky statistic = -0.019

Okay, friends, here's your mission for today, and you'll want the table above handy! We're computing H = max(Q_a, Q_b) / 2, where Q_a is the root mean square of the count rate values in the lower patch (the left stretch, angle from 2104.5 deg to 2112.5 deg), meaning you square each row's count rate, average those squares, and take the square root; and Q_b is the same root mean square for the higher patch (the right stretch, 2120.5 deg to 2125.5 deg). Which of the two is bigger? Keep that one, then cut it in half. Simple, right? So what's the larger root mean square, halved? 8.1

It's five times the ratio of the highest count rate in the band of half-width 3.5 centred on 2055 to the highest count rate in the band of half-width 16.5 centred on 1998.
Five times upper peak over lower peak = 4.04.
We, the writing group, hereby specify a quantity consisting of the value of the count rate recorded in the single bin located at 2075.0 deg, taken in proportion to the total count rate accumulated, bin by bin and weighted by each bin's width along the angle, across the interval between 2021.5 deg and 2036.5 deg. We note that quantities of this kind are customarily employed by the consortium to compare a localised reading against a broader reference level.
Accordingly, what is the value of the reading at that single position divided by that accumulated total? 0.066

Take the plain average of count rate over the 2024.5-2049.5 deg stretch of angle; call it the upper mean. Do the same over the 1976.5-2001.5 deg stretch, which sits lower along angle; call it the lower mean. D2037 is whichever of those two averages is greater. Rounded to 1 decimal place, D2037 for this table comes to 15.5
